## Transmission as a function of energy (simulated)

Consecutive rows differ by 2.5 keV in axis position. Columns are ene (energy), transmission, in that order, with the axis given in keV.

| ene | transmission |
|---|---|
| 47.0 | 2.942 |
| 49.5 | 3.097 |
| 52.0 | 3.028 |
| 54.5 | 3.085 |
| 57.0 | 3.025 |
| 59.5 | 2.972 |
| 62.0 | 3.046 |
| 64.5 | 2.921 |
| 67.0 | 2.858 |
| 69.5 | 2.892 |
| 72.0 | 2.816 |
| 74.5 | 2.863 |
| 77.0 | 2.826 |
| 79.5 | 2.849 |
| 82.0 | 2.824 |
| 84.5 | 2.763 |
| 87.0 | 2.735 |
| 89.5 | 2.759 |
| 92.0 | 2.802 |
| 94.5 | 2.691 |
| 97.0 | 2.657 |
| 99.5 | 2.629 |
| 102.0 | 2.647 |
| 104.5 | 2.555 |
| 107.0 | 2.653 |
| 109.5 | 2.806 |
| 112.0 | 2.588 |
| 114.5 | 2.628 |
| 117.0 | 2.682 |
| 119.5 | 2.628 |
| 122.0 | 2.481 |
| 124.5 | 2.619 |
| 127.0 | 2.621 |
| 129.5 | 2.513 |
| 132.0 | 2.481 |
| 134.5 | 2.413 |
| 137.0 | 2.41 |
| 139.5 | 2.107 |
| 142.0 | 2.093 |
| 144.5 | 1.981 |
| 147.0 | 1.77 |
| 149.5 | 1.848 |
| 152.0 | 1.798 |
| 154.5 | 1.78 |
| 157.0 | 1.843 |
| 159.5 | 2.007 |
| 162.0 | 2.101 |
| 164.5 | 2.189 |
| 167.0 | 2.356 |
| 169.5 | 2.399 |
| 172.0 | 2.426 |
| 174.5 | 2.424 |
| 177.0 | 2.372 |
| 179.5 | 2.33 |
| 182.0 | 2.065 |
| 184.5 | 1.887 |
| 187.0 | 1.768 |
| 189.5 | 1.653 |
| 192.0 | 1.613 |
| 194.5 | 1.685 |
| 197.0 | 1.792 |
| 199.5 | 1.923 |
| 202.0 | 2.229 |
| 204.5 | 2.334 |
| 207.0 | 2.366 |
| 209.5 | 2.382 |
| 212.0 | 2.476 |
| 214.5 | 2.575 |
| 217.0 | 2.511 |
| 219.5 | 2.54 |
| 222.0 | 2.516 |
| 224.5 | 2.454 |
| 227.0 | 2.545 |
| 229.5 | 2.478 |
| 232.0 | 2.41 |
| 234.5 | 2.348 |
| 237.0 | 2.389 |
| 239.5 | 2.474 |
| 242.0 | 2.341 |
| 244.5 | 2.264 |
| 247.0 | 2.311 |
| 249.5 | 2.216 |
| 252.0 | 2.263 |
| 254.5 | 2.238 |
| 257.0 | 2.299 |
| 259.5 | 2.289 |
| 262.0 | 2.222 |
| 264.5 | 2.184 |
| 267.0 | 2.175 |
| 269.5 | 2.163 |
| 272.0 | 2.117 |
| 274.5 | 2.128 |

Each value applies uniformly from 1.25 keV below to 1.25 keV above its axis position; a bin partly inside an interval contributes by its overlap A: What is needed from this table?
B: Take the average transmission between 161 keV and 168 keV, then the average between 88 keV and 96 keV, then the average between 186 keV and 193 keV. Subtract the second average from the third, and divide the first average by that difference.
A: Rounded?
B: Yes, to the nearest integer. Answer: -2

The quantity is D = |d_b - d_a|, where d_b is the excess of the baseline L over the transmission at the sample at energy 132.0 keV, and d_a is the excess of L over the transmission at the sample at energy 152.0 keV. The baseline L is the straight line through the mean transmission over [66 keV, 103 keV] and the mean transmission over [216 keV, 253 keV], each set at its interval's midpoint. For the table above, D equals 0.63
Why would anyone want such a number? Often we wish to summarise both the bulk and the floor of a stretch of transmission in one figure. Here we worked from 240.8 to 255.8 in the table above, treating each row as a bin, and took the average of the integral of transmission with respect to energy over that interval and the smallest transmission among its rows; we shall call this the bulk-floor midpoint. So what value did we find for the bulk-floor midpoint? 18.1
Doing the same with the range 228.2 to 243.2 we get 19.2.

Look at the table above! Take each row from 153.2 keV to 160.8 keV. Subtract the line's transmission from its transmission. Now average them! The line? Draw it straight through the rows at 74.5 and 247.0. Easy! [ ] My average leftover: -0.72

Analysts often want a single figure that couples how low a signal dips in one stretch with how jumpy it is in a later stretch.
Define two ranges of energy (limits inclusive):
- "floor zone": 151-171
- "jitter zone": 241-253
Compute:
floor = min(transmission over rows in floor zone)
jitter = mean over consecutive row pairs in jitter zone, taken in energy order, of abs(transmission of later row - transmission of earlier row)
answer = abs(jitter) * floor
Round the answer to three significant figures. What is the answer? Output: 0.118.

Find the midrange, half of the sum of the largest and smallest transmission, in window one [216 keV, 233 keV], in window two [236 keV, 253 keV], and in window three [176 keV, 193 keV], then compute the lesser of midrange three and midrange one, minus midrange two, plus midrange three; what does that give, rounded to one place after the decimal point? 1.6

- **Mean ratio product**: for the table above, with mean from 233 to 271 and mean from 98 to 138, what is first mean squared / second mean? 2.01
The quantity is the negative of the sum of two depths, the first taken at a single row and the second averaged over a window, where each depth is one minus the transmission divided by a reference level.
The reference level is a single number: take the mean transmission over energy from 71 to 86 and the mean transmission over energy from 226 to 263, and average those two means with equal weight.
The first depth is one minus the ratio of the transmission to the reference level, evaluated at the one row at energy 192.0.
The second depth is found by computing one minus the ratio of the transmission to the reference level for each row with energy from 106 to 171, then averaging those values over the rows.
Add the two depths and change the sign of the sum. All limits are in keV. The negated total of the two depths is -0.48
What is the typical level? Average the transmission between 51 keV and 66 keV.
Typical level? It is 3.0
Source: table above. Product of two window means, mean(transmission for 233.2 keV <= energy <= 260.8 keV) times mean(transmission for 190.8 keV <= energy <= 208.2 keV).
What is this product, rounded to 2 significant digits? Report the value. 4.6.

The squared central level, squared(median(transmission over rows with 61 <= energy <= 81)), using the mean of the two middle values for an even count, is 8.2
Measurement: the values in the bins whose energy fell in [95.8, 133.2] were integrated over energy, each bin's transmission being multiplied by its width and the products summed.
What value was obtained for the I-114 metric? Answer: 98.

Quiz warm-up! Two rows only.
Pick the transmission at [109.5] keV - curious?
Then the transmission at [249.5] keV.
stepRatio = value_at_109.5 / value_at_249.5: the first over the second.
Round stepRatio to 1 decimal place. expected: 1.3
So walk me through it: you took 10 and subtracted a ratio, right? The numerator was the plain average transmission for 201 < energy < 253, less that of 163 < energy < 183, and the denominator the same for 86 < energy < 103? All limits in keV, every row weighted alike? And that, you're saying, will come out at 10.0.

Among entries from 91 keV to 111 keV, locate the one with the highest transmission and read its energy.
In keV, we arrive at 109.5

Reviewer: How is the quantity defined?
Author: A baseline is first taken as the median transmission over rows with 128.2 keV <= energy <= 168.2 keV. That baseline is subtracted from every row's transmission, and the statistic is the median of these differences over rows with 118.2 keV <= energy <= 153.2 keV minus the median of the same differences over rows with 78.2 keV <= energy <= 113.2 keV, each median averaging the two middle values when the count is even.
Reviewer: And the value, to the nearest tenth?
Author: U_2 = -0.3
